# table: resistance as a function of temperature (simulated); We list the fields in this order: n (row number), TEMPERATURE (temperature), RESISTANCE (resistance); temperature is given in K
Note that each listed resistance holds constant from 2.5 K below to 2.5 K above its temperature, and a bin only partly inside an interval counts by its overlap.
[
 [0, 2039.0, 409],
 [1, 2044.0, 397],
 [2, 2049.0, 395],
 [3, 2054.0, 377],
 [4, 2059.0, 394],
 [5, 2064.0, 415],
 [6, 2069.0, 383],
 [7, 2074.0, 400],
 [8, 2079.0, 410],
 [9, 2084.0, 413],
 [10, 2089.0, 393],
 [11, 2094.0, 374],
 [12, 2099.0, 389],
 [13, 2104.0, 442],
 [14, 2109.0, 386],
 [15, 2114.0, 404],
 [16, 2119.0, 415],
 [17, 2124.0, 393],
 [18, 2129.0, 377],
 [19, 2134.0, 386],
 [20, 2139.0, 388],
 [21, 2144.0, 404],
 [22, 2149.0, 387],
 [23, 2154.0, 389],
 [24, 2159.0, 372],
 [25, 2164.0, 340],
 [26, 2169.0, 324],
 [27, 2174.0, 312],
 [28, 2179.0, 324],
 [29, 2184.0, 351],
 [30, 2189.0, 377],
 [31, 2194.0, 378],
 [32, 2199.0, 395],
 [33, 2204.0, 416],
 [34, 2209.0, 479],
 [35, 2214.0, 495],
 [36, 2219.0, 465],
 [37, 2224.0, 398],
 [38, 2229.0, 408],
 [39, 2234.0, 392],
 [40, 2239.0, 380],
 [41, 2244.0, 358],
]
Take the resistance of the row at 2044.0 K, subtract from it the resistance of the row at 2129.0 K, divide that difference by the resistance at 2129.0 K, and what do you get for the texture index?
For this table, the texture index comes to 0.05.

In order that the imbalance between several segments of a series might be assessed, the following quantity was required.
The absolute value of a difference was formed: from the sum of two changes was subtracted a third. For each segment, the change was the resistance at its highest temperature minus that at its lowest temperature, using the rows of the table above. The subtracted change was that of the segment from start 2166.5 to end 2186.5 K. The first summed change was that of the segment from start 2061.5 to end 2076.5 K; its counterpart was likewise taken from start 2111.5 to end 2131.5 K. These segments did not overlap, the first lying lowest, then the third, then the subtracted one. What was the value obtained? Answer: 69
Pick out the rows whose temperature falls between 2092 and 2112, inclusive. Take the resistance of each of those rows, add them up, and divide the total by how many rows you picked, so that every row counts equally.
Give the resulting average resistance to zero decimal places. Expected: 398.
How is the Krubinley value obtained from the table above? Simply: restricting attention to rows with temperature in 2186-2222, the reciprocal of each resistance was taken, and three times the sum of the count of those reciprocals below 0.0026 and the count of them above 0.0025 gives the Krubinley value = 24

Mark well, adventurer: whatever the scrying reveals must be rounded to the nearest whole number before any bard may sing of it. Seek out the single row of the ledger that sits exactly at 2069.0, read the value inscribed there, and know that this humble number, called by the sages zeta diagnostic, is 383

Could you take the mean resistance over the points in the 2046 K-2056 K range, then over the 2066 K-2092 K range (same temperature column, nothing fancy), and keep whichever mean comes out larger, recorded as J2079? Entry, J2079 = 400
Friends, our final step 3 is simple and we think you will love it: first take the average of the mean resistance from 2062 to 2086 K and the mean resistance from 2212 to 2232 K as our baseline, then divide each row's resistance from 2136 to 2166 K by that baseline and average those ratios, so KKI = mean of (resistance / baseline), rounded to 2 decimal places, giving 0.90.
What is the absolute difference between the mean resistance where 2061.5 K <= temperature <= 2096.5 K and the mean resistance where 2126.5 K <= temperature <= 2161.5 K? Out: 12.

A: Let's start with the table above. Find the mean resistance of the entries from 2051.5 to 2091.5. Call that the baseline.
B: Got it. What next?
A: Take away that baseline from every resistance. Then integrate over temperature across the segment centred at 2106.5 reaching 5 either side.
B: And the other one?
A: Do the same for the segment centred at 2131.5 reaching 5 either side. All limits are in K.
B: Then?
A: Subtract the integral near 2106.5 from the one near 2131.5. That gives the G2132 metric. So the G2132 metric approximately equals -325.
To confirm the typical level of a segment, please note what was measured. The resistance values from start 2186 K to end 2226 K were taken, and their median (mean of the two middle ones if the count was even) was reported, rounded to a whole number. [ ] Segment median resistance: 407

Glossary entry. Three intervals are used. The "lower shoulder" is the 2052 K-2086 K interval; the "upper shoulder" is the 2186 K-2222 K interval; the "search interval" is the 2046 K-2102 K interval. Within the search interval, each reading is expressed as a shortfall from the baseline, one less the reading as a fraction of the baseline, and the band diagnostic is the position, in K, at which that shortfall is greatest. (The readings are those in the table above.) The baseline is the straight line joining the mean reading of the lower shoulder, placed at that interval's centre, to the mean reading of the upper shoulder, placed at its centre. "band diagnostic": 2094.0 K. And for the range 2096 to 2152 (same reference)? 2129.0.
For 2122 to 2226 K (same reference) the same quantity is 2174.0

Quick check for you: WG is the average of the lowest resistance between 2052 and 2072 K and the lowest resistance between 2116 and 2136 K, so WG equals 377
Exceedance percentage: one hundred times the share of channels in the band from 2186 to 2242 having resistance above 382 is 73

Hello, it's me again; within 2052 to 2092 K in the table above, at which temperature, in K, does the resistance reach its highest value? 2064.0 K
